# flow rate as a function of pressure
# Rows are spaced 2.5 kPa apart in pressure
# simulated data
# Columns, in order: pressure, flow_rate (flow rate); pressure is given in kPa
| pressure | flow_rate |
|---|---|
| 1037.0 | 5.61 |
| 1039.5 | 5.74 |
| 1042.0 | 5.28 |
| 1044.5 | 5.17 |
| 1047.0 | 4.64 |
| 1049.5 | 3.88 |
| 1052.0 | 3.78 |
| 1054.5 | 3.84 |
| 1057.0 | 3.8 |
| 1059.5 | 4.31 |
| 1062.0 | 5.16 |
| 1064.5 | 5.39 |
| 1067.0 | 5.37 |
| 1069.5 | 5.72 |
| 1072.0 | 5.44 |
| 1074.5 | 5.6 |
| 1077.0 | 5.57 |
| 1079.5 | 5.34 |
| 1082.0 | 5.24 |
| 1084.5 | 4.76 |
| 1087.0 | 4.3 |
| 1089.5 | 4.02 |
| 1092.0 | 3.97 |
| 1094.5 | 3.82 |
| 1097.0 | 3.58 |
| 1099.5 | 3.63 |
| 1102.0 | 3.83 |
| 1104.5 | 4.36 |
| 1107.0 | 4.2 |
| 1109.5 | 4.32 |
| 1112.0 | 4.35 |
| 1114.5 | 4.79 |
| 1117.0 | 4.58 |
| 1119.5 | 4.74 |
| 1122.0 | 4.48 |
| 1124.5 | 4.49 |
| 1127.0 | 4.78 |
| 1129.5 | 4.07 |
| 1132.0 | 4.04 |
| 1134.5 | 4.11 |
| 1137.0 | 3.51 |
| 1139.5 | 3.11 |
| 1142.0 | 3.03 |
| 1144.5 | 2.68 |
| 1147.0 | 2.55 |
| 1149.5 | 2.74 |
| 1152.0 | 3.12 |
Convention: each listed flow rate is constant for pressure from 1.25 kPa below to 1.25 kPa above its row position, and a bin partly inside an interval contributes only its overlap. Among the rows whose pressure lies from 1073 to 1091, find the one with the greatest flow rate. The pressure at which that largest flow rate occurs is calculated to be 1074.5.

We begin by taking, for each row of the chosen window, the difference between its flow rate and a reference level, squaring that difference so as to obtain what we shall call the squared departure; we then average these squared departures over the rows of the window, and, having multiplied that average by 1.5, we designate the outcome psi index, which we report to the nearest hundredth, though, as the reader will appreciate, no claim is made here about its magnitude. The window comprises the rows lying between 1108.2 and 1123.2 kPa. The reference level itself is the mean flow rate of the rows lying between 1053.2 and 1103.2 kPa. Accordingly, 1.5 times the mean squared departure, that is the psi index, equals 0.06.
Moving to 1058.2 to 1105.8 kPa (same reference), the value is 0.82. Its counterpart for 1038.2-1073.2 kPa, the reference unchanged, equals 0.84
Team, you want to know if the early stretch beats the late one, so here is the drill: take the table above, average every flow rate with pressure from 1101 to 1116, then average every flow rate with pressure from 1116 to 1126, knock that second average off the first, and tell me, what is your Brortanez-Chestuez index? -0.26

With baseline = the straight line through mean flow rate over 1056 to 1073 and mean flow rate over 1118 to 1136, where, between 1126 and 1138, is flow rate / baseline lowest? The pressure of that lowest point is 1137.0 kPa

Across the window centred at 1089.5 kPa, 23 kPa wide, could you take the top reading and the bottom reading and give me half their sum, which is 4.5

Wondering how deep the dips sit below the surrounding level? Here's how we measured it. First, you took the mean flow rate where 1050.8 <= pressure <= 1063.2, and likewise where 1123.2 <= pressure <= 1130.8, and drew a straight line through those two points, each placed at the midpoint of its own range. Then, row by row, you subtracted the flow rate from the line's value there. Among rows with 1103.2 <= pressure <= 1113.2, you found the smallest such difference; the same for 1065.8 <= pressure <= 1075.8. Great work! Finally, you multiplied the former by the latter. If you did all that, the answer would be 0.00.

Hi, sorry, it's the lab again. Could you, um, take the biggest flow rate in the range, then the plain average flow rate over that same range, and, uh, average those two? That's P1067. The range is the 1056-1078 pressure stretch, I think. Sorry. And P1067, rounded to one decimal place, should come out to 5.4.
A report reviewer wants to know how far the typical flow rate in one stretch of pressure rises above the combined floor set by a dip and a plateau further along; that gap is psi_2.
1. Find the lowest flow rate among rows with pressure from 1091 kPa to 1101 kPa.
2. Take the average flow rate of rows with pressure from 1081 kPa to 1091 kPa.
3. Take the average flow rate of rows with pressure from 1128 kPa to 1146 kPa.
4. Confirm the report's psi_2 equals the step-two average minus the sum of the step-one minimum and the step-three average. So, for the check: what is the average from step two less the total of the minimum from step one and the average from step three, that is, -2.5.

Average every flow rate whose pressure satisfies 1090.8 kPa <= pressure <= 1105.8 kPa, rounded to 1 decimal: 3.9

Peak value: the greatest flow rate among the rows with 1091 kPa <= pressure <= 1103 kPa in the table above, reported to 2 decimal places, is 3.97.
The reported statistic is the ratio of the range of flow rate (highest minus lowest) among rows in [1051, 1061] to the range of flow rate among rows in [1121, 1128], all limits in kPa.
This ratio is 1.77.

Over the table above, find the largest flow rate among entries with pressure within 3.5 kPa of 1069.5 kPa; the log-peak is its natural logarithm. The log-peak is 1.74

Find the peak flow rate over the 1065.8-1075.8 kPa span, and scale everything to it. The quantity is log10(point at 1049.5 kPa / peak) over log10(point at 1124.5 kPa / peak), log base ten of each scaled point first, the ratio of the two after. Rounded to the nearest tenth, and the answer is 1.6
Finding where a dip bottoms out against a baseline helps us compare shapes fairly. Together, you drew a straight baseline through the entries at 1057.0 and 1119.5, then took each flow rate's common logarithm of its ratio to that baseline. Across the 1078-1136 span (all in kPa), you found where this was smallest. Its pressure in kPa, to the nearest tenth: 1097.0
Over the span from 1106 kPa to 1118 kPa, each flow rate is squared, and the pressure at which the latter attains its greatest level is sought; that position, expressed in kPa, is 1114.5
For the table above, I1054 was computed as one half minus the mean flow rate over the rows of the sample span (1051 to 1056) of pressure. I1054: -3.31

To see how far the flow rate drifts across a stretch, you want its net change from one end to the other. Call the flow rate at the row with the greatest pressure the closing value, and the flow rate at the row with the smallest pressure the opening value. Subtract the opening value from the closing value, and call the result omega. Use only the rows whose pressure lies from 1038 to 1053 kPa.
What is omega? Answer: -2.0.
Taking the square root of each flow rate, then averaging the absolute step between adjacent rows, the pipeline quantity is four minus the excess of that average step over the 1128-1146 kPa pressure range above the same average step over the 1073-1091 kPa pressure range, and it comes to 3.99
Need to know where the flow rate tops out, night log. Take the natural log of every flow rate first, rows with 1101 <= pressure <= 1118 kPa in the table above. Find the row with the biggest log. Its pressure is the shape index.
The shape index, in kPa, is 1114.5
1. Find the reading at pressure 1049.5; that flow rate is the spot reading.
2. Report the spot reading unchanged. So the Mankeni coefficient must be 3.88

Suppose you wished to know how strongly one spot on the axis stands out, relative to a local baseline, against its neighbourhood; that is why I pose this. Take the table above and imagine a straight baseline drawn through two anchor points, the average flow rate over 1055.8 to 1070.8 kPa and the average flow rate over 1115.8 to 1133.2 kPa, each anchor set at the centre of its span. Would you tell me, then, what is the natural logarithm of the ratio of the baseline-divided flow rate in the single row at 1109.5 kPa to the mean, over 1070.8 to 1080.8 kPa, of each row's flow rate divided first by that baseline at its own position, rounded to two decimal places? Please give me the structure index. -0.18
